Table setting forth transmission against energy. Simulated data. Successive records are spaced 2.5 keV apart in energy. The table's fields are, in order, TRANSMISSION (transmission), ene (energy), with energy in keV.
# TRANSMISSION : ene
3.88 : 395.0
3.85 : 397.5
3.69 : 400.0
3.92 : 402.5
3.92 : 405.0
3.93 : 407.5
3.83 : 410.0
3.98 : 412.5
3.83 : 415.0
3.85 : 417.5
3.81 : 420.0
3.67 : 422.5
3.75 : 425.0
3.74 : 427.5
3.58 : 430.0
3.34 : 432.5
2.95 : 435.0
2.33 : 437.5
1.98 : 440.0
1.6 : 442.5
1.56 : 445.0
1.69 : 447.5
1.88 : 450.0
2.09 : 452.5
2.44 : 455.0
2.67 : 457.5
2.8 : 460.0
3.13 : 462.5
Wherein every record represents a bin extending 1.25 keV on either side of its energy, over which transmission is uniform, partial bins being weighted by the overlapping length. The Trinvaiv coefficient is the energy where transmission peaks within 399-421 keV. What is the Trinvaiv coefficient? 412.5 keV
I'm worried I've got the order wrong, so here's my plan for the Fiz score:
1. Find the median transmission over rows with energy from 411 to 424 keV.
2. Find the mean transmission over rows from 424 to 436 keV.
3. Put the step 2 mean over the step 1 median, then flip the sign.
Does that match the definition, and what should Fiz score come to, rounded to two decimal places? -0.91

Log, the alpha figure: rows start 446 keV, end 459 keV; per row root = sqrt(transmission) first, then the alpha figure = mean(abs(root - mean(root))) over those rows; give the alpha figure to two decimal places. 0.11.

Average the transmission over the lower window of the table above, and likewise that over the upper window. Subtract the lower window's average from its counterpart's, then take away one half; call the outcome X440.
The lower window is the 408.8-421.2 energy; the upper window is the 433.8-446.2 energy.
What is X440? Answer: -2.3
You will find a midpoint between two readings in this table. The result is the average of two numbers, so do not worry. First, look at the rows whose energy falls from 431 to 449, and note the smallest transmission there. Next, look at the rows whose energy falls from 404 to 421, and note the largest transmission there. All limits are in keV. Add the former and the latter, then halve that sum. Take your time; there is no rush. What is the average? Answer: 2.8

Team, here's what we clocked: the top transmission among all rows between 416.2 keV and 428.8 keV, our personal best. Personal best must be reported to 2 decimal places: 3.85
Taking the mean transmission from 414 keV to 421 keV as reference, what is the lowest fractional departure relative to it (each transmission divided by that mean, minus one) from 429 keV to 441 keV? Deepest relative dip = -0.48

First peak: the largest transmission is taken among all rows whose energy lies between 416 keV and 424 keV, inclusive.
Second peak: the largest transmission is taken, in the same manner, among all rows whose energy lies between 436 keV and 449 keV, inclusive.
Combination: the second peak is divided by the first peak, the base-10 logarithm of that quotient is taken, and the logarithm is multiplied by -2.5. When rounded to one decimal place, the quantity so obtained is 0.5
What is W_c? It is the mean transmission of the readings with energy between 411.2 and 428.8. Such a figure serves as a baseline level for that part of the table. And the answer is 3.8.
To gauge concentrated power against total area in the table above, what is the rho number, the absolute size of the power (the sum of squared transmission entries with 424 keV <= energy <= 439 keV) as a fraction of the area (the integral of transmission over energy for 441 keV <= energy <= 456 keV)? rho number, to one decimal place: 2.4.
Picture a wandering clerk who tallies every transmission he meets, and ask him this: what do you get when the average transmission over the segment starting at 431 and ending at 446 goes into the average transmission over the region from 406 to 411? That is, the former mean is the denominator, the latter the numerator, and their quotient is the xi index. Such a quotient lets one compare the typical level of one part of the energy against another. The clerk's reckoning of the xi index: 1.7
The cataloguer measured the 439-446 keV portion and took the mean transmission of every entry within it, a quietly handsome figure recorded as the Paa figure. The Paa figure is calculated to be 1.7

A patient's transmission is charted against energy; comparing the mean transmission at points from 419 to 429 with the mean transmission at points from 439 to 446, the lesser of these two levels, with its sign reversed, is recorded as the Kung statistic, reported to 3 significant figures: -1.71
